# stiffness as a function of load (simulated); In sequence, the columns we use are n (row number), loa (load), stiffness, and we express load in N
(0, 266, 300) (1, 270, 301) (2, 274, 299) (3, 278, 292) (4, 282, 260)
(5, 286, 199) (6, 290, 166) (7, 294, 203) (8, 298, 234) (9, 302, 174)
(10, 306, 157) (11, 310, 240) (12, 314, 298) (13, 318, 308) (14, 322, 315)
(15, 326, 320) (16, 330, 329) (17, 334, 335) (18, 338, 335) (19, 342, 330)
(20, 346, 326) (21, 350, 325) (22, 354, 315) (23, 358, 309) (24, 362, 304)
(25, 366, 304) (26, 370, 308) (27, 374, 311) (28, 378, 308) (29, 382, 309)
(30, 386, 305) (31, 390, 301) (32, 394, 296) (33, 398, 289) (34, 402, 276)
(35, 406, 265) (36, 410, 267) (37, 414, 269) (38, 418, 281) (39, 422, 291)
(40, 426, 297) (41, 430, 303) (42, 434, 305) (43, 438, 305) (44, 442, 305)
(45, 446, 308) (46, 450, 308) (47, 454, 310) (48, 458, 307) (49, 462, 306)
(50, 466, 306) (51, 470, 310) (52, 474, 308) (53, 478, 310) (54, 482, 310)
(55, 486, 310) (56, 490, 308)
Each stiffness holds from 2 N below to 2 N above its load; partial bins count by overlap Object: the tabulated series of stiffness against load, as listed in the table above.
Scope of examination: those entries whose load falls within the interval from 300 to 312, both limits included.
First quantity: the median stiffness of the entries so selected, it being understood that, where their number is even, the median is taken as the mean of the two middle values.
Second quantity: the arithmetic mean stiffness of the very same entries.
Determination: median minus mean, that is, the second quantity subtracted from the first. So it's -16.3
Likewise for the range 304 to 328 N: 30.0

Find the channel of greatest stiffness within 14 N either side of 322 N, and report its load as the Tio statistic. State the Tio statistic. 334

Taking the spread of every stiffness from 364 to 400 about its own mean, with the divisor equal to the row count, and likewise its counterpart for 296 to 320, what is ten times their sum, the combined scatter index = 631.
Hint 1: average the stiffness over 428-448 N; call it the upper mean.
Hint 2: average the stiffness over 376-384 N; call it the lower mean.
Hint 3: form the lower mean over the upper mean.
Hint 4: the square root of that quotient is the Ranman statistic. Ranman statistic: 1.01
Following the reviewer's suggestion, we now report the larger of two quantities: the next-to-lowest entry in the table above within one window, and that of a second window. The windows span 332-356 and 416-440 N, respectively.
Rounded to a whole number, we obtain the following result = 325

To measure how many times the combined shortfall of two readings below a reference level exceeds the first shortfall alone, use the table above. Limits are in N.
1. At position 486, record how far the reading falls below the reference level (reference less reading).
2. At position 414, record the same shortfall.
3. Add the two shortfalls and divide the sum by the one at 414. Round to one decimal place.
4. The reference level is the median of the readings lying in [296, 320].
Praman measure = 3.3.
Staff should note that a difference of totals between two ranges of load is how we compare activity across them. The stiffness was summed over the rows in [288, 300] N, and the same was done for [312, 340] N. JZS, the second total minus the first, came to 1637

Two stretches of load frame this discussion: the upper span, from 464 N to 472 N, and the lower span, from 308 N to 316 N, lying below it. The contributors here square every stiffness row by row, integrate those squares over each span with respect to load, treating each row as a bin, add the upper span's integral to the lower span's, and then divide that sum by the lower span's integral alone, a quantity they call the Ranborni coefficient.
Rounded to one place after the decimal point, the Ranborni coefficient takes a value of 2.3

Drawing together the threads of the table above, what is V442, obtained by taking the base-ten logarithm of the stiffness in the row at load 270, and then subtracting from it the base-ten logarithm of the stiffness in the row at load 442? -0.01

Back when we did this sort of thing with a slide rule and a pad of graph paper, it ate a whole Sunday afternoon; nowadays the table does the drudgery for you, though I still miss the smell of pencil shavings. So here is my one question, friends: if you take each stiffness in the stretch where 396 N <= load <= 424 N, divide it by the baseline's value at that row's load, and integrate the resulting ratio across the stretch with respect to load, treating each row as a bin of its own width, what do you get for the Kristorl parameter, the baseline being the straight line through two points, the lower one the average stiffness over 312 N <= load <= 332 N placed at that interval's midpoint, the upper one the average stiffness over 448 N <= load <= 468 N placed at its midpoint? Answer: 25.0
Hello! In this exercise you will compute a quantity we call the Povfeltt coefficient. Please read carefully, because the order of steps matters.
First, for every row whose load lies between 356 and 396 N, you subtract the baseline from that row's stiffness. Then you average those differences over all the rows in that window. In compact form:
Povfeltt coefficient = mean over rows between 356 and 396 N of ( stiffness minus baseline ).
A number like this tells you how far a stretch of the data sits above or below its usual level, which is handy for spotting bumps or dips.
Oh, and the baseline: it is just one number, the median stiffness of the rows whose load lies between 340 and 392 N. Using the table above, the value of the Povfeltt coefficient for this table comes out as -3.5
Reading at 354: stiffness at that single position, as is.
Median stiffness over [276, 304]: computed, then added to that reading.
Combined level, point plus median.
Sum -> 518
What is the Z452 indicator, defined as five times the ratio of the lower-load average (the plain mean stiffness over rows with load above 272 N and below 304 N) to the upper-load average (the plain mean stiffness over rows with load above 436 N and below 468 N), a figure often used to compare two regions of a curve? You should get 3.7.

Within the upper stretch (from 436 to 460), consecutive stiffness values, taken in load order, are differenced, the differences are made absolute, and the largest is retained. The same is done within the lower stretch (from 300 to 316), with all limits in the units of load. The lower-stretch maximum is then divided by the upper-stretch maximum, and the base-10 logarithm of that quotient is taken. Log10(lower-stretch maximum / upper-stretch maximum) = 1.4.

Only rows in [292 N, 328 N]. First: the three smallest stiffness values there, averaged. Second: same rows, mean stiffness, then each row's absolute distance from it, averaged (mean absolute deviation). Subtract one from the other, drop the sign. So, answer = 124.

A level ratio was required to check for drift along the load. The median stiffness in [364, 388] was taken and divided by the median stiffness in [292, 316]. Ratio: 1.41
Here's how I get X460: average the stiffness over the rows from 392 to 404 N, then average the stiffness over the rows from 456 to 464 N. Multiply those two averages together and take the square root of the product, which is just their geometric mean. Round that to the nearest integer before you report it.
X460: 297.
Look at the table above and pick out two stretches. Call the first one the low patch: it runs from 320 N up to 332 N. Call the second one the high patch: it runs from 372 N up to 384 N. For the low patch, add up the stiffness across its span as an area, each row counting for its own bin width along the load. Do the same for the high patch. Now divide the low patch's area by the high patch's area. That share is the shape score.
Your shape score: 1.04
